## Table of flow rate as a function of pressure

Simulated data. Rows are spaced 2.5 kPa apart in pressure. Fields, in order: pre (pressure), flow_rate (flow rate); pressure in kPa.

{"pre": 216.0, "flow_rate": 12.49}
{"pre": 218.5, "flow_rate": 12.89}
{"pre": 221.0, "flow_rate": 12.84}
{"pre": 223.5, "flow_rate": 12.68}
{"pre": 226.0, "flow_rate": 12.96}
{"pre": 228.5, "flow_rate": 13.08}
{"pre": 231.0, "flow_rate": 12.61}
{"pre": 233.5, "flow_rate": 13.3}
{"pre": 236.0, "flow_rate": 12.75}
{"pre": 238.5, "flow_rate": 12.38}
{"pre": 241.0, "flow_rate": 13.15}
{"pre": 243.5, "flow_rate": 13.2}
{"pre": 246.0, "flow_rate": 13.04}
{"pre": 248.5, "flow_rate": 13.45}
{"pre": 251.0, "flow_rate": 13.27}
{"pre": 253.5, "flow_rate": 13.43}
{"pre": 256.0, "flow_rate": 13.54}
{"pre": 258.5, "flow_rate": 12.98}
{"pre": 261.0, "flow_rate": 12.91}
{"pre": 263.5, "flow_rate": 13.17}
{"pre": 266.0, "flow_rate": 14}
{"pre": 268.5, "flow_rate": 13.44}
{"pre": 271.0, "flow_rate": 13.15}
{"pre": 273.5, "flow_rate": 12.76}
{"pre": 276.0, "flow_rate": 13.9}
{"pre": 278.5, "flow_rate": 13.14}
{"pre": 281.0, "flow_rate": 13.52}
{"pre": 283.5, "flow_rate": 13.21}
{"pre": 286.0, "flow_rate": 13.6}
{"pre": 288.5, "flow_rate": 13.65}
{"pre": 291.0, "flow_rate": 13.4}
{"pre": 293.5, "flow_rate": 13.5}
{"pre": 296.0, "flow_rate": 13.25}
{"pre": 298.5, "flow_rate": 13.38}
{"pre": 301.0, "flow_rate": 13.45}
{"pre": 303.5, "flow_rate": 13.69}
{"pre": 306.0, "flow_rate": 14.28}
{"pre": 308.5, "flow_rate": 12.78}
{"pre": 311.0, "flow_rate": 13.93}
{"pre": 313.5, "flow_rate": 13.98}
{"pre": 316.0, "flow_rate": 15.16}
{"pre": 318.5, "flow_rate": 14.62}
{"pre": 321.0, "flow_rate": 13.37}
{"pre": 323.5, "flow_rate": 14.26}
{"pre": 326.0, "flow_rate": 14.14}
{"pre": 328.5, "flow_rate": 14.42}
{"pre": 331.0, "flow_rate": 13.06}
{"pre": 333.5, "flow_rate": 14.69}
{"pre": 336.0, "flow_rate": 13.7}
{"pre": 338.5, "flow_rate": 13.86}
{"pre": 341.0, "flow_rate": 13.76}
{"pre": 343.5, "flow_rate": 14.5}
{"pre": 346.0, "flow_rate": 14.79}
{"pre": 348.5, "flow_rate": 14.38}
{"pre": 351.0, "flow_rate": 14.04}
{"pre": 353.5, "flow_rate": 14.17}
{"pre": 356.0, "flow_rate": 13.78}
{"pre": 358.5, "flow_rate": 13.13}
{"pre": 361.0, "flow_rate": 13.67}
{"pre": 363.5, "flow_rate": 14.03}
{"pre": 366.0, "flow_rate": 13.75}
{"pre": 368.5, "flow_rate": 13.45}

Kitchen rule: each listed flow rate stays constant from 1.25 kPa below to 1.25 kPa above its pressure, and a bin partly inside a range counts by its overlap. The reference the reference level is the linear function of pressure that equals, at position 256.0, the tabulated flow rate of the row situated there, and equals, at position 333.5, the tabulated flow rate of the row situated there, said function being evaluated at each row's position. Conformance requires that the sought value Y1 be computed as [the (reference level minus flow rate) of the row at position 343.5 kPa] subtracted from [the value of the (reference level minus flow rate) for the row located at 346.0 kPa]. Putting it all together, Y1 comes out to -0.3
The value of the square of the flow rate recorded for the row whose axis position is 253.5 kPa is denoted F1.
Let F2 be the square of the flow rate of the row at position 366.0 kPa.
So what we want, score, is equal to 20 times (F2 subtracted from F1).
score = -174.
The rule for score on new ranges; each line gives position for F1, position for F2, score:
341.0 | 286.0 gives 88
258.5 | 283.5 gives -120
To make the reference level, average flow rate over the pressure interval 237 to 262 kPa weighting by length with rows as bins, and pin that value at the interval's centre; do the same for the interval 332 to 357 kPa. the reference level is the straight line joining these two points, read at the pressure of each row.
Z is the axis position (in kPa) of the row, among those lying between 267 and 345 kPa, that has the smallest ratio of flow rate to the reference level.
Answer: 308.5 kPa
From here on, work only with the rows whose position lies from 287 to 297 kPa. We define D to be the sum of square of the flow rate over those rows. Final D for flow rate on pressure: 724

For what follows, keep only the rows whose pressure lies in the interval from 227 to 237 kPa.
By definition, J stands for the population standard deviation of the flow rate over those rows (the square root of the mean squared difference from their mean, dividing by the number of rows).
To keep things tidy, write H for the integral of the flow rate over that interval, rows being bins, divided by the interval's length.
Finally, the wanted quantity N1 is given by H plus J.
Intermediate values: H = 12.9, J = 0.27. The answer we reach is 13.21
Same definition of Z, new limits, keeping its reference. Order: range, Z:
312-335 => 331.0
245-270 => 261.0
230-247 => 238.5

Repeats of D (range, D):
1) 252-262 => 699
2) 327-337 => 782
